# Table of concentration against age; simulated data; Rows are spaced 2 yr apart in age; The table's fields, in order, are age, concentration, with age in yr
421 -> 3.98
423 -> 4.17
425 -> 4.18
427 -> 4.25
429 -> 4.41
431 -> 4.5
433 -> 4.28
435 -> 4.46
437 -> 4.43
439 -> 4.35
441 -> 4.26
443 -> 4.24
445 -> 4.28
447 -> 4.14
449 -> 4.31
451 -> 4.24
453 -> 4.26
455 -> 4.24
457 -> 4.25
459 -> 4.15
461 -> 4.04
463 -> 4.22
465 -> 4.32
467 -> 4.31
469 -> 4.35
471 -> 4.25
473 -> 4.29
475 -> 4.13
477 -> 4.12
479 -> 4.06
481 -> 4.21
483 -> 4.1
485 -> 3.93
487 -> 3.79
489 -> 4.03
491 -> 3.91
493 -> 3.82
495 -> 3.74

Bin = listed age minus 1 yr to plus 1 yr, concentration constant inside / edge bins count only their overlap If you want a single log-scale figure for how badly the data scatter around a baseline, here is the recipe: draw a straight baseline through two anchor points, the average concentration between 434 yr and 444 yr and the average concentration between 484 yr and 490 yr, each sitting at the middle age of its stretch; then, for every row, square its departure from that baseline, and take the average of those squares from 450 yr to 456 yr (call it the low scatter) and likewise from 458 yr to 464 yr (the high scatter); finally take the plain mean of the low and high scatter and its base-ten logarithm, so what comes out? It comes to -2.42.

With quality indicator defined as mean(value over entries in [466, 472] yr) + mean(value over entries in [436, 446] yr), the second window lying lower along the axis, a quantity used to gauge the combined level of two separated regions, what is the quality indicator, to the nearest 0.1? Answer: 8.6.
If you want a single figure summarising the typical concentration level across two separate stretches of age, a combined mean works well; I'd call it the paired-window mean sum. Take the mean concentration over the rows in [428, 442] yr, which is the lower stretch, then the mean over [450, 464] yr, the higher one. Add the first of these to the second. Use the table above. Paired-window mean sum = 8.58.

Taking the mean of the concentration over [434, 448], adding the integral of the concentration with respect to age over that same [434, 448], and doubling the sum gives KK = 129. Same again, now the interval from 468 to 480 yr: 109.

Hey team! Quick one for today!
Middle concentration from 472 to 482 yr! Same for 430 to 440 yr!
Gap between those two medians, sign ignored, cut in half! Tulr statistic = 0.15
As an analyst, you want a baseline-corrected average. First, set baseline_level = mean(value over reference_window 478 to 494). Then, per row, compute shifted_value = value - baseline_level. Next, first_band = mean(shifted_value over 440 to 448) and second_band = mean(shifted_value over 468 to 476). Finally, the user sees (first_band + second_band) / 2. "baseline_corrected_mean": 0.26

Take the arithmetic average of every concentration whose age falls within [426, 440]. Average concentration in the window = 4.38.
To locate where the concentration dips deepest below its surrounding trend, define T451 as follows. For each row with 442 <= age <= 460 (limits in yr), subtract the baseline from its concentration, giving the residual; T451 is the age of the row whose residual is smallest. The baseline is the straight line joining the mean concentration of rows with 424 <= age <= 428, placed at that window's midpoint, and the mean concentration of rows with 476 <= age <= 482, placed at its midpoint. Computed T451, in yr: 447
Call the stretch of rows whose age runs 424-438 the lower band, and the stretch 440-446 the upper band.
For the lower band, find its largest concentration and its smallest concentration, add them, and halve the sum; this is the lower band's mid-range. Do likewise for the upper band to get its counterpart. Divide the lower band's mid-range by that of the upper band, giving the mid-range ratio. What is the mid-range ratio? 1.02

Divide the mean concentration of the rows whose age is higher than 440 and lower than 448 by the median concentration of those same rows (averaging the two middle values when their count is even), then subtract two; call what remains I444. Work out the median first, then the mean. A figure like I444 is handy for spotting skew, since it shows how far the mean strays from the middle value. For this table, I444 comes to -1.00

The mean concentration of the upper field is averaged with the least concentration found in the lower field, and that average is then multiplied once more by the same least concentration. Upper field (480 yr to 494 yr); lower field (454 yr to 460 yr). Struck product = 16.8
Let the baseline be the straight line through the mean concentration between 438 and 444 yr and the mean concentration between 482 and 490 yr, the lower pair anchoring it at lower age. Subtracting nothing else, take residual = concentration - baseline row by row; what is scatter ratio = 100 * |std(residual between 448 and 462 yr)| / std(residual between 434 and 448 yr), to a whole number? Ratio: 78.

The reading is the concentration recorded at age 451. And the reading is 4.24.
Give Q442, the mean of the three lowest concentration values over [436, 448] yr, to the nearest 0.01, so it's 4.21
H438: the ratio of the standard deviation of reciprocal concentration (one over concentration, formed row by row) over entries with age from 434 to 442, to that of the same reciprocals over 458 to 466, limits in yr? 0.70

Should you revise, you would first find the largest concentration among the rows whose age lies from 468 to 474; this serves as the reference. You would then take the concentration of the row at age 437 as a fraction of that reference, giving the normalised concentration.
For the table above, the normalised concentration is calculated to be 1.02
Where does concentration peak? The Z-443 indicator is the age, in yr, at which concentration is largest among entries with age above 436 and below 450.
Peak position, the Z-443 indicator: 437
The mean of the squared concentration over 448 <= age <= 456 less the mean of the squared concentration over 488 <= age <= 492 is 2.4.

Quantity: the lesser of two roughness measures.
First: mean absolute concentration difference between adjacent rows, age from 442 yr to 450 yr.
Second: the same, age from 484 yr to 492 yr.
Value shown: 0.117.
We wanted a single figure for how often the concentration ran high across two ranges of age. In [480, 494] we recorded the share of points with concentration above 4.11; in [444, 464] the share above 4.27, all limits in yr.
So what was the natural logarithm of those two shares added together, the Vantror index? -1.07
